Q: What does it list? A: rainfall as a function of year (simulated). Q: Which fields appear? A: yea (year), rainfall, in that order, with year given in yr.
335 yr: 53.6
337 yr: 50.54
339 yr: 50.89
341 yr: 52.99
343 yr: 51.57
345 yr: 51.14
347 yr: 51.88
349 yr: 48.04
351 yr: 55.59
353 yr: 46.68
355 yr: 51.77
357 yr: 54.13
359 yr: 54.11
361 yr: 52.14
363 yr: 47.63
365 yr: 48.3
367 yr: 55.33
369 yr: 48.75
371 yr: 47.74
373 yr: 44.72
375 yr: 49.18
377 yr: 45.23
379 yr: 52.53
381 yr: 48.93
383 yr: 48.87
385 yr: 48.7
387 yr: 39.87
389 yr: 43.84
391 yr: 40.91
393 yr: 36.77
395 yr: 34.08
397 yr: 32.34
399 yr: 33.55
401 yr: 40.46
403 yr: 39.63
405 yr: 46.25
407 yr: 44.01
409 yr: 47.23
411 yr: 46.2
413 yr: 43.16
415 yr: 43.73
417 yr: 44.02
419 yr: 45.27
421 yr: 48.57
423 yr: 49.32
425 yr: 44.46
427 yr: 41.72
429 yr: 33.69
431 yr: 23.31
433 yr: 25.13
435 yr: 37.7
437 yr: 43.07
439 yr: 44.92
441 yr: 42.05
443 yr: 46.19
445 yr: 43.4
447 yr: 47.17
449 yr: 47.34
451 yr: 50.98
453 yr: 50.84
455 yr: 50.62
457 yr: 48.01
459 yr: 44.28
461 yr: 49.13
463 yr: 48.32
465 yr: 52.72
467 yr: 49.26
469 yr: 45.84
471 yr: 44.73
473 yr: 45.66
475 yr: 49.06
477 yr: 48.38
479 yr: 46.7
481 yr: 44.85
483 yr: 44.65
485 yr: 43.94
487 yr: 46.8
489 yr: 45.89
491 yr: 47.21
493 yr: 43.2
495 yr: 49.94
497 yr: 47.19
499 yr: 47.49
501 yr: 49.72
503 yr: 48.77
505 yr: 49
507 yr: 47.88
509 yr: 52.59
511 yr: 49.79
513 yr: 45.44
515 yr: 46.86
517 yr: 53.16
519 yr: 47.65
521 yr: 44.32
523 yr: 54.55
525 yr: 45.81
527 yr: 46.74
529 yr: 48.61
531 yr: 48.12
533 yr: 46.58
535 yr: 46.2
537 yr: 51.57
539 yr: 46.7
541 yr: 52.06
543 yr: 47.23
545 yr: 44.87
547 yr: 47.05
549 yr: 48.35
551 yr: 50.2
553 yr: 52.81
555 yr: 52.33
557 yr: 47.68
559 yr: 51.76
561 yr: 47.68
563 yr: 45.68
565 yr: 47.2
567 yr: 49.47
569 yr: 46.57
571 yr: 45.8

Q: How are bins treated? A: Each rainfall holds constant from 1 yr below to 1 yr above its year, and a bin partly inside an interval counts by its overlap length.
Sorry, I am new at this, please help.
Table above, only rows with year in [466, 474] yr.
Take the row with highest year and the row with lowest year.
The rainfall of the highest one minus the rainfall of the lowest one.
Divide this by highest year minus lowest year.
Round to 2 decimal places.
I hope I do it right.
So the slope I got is -0.60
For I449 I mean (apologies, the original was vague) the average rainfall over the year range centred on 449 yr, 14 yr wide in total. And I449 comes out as 48.1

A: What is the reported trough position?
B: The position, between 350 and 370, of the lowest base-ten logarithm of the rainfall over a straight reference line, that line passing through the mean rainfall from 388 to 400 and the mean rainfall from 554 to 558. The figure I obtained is 363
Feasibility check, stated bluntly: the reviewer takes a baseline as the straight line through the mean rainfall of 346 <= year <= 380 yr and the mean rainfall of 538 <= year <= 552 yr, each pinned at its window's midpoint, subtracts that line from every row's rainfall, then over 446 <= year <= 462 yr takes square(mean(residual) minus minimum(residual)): 18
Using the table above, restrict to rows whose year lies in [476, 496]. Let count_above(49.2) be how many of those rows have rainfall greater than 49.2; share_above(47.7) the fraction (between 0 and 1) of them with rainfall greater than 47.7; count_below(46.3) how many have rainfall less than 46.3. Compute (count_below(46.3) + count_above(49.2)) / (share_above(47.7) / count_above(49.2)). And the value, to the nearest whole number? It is 30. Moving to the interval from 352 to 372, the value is 31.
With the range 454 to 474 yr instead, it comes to 35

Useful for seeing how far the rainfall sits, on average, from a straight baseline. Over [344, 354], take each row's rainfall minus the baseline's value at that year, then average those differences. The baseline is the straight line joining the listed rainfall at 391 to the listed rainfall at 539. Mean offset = 11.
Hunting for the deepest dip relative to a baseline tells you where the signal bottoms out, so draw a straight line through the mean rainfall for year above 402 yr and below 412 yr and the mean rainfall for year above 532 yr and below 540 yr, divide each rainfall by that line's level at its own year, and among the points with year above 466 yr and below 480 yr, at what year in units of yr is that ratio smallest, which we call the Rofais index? 471 yr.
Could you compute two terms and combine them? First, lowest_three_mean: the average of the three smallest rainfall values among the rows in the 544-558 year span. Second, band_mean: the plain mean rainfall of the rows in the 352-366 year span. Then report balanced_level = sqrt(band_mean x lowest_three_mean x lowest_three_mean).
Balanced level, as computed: 331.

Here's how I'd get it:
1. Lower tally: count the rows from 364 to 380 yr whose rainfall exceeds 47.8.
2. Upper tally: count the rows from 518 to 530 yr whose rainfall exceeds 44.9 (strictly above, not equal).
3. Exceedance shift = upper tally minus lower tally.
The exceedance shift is 0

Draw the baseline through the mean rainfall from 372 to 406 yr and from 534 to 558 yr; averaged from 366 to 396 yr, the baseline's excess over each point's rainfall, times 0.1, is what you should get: -0.33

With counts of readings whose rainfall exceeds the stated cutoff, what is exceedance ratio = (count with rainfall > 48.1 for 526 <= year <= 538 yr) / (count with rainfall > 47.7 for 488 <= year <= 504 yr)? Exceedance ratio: 1.0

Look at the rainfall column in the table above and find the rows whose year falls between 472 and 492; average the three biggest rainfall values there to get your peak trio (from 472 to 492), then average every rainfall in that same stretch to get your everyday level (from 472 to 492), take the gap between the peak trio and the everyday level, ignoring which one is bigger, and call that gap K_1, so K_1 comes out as 1.9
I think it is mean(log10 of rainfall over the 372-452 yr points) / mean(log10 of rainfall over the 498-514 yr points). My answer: 0.96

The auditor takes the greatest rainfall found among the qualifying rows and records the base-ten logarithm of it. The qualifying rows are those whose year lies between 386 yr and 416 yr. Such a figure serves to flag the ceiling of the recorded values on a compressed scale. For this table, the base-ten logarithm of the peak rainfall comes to 1.67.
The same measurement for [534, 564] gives 1.72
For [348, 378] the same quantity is 1.74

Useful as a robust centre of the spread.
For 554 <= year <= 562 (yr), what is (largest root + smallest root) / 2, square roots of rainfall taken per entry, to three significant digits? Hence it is 7.07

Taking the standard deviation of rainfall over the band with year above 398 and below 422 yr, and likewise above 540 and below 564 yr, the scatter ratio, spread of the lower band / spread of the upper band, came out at 1.5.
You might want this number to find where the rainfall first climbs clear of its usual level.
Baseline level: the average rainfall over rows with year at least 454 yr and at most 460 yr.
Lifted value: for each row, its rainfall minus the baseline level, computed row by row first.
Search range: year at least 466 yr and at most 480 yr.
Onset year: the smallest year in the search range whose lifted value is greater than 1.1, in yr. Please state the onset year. 467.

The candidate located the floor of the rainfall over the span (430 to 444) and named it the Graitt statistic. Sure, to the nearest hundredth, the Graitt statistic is 23.31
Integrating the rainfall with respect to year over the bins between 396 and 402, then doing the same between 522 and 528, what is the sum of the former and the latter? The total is 506.9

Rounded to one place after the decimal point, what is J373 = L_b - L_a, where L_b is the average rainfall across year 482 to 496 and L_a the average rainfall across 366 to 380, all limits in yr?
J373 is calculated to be -3.1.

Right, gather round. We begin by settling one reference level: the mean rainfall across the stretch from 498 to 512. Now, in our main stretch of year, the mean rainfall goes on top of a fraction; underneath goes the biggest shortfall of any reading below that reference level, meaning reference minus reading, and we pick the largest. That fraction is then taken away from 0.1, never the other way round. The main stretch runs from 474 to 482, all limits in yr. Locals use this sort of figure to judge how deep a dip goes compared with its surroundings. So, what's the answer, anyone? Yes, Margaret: -10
